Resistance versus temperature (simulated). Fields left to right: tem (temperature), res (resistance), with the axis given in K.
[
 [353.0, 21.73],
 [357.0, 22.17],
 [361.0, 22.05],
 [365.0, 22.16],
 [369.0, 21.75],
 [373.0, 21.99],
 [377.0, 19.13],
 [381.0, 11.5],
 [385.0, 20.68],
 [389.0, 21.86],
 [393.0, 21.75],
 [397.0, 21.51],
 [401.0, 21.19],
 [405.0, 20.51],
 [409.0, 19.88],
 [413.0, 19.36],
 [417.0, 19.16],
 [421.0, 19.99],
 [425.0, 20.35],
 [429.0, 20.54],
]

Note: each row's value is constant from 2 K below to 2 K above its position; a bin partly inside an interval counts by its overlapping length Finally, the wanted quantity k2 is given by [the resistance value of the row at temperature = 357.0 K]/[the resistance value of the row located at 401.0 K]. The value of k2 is 1.05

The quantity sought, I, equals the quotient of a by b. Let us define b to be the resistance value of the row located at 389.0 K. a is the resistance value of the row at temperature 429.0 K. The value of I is 0.94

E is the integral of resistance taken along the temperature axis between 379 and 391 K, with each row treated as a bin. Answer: 216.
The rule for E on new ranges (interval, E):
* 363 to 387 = 469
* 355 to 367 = 266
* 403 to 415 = 239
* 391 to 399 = 173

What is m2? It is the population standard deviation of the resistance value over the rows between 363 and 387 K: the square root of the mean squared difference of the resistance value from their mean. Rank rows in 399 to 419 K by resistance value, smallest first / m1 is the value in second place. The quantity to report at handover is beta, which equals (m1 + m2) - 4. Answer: 19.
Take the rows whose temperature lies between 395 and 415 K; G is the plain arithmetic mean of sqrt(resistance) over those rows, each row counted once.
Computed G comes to 4.53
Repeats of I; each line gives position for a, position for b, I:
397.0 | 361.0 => 0.98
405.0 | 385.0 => 0.99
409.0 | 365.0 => 0.90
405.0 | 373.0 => 0.93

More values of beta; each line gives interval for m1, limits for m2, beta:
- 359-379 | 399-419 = 18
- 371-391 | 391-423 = 16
